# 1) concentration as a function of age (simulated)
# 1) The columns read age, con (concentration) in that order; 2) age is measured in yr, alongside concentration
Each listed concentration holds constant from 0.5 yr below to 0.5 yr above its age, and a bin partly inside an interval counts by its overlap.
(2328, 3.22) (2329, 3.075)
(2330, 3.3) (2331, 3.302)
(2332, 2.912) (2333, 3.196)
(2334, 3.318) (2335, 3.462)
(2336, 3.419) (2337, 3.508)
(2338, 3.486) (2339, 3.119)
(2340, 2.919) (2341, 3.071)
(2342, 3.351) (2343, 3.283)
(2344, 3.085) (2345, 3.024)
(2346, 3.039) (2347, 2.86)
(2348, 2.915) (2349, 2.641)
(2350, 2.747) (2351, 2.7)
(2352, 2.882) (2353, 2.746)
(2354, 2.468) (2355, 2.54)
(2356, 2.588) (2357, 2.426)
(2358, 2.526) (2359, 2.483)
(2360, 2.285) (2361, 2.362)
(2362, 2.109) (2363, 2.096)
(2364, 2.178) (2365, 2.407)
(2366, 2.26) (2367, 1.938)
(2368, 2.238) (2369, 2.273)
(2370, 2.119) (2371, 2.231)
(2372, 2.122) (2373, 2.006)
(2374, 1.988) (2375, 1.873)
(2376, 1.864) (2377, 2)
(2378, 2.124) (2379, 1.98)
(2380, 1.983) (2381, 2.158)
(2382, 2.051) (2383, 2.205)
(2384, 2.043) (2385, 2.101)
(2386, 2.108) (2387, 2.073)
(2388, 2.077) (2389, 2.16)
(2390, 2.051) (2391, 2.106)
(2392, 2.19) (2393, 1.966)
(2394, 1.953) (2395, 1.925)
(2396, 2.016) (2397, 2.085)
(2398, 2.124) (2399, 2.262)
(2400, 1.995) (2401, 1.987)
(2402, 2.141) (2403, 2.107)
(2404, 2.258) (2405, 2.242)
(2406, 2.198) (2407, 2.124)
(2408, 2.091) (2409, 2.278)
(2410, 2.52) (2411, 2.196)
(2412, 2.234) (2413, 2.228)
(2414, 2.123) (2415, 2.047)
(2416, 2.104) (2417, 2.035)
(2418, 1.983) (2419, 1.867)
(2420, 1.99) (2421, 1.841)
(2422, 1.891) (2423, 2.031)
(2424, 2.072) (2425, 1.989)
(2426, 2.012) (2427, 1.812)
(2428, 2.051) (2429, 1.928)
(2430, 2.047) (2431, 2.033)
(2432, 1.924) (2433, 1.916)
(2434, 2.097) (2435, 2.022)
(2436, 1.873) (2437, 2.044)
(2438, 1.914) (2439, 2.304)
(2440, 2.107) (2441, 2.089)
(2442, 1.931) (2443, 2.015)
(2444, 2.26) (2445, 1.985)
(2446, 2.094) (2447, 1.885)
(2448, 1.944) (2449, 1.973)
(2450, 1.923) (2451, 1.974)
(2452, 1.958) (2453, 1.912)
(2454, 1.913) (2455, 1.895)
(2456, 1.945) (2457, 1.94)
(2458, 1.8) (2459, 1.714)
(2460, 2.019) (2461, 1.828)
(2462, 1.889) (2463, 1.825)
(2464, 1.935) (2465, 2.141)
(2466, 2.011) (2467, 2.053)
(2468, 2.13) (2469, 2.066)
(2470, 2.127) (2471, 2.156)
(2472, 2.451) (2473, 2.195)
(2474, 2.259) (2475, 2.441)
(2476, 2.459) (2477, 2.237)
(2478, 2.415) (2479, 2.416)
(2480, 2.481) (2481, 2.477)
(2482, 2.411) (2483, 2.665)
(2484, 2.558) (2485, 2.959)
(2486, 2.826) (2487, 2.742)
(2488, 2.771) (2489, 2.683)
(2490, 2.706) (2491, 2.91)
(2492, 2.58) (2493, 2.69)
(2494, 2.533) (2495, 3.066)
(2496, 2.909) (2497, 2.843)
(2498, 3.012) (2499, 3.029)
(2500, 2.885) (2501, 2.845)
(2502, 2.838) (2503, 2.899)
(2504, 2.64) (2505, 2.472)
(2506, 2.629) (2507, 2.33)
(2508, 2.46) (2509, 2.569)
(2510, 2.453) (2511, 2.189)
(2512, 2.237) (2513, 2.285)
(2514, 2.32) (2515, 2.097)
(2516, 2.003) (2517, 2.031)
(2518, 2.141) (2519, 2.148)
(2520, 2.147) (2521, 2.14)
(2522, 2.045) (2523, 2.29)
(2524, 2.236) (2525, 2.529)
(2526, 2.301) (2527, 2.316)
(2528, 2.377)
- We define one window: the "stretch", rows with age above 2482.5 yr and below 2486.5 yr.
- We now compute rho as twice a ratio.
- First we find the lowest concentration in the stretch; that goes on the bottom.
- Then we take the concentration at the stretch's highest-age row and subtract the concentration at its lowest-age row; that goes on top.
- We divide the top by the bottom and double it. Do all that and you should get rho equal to 0.13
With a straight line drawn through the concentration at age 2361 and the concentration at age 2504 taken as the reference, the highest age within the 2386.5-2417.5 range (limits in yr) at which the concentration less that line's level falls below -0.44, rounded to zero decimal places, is 2401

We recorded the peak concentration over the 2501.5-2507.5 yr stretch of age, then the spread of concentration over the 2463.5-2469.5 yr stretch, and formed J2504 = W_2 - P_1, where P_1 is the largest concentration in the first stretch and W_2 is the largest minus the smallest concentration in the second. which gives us -2.7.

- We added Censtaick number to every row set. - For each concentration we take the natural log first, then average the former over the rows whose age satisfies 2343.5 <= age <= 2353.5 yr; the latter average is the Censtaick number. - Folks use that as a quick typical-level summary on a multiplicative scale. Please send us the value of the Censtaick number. 1.05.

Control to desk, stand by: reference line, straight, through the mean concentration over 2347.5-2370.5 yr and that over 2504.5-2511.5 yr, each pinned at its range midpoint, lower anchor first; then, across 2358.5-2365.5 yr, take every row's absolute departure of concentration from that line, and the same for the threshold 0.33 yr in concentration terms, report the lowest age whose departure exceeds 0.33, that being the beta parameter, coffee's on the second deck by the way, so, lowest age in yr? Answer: 2363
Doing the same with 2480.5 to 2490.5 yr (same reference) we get 2485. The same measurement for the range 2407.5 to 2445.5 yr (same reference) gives 2408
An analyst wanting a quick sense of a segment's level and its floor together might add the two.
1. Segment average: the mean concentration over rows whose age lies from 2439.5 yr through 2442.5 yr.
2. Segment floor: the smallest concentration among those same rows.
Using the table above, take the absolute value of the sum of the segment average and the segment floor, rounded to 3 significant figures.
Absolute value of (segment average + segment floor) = 3.97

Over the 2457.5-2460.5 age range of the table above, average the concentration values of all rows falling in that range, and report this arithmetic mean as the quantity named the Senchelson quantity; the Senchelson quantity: 1.8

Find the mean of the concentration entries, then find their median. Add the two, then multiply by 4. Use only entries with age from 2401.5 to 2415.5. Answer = 17.6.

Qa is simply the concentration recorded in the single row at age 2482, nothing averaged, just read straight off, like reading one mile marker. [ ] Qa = 2.411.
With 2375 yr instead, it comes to 1.873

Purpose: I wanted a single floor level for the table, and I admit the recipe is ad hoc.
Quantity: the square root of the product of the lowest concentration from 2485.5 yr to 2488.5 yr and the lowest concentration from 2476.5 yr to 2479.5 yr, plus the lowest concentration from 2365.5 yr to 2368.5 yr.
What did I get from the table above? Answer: 4.41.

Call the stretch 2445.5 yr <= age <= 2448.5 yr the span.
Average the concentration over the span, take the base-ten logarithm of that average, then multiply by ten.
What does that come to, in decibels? 2.95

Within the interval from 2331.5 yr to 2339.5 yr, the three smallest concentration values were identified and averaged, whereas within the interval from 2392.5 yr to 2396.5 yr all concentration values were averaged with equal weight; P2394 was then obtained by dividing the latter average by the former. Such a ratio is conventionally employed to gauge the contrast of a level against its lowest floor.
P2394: 0.64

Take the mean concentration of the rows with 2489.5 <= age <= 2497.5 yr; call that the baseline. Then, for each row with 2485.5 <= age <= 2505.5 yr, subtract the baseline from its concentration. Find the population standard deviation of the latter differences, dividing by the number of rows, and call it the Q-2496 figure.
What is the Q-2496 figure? 0.159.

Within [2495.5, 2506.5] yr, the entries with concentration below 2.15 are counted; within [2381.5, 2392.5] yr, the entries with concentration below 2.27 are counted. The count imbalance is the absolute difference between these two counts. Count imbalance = 11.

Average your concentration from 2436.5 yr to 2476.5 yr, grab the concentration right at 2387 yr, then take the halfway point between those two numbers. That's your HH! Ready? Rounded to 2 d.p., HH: 2.06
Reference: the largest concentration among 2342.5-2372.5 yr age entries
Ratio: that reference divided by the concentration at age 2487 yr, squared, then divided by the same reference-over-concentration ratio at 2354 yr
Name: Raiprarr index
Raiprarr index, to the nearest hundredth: 1.08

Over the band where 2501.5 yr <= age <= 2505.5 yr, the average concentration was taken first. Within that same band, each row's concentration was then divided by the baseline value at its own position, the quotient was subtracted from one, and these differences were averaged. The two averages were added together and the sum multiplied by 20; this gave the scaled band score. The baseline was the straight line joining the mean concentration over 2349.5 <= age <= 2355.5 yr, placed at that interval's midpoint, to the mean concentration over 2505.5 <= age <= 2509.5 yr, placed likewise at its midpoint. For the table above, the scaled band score 52.6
